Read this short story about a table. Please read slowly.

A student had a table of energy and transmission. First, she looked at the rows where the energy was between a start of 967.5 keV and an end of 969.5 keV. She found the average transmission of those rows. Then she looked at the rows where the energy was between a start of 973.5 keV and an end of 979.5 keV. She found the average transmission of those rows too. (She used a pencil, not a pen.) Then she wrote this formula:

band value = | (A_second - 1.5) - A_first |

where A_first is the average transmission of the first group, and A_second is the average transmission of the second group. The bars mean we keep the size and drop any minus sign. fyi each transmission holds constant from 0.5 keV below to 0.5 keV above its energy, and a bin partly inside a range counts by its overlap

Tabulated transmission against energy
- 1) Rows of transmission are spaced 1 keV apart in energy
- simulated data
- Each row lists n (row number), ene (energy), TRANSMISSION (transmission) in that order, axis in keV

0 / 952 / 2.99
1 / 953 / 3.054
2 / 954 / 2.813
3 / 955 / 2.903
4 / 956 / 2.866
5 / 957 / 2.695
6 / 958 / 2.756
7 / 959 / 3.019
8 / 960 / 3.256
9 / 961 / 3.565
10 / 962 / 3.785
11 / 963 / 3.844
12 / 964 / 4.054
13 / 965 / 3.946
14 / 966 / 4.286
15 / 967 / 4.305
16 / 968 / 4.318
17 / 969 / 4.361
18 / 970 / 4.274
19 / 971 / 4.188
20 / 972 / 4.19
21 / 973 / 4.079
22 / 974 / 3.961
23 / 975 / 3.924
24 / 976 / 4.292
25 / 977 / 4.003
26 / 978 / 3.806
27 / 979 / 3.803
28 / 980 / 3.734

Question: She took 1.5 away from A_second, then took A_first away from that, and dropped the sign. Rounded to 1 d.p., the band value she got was 1.9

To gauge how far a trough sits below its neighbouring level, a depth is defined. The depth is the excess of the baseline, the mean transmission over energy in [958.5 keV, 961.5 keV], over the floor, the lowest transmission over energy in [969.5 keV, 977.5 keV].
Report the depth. -0.6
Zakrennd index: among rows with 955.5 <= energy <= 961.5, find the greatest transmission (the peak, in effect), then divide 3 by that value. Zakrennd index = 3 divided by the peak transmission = 0.842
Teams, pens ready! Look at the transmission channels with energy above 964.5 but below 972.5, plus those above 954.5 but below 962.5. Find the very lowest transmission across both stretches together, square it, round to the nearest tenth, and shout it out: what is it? 7.3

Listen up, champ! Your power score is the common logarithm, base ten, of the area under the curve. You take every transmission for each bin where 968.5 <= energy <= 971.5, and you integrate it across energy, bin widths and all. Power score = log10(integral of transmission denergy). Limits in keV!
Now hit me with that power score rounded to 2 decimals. 1.11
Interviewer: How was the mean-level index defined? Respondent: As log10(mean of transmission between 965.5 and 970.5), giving 0.63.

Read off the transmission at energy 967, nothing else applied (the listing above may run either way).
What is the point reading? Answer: 4.305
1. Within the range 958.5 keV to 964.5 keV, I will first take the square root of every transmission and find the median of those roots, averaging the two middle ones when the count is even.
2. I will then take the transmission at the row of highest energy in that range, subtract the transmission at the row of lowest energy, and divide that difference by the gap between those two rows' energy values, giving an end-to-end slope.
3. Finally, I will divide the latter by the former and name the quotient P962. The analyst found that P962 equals 0.11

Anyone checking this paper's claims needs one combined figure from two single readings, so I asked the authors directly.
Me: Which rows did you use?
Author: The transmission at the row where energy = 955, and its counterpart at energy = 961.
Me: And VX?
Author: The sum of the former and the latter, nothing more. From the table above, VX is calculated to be 6.5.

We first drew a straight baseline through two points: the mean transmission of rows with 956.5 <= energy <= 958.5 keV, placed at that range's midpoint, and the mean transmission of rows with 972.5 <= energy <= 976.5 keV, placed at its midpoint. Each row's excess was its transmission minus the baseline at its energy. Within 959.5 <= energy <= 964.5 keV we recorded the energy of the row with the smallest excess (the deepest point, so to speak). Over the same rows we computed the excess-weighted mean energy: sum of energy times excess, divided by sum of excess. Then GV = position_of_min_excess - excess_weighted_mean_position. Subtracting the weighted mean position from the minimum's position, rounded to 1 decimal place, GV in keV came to -2.4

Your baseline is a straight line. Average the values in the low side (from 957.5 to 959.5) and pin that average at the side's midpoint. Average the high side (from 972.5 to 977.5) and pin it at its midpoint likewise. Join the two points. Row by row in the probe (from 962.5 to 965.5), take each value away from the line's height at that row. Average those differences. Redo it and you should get -0.67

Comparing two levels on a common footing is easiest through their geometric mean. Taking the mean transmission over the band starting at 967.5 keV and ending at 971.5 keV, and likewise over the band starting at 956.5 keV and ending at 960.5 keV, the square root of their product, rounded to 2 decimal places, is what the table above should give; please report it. 3.54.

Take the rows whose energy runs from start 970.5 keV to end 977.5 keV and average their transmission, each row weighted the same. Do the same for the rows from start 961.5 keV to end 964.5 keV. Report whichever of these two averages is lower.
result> 3.89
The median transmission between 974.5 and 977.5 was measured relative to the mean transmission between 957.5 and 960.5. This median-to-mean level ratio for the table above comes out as 1.33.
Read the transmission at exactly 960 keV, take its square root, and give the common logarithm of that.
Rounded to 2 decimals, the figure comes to 0.26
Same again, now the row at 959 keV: 0.24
